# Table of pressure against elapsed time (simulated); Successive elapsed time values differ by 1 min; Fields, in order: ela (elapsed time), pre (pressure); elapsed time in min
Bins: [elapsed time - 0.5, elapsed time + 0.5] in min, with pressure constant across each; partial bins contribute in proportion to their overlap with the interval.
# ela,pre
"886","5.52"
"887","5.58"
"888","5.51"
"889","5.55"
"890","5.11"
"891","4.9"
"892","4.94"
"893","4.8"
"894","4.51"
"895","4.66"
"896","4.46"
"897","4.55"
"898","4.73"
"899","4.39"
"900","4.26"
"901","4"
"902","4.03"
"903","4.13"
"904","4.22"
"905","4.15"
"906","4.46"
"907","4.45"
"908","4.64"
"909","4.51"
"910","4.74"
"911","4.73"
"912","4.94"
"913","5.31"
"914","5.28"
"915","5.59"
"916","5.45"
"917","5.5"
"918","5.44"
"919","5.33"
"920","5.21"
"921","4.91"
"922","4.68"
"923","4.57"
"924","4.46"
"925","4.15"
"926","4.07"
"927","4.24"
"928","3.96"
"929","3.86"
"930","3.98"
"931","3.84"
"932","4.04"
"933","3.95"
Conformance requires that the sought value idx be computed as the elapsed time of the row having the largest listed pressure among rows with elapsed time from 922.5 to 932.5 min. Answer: 923 min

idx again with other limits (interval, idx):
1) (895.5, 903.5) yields 898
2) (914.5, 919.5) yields 915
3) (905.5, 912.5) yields 912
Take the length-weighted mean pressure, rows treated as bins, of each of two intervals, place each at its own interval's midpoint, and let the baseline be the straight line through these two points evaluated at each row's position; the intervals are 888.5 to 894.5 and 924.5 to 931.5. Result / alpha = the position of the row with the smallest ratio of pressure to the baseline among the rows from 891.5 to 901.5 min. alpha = 901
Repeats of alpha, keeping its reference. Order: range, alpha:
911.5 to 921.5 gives 912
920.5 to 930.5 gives 929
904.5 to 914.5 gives 905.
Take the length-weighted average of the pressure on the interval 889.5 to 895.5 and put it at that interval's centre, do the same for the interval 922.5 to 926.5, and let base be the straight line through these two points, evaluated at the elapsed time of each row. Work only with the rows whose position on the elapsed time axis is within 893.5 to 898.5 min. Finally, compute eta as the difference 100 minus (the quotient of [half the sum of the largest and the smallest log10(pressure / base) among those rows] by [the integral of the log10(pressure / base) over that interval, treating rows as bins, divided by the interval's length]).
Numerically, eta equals 99.2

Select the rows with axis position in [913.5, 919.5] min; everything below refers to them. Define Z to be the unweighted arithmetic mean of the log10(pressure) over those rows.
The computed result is 0.73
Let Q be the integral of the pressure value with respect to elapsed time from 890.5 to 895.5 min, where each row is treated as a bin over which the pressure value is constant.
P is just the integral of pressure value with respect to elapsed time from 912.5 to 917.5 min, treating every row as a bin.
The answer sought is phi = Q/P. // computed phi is 0.88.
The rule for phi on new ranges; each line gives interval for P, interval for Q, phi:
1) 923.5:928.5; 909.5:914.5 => 1.20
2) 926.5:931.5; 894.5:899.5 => 1.15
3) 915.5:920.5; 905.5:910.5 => 0.85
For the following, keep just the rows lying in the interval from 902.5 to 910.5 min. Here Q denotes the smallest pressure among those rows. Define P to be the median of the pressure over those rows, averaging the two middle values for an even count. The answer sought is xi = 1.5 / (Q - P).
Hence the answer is -4.6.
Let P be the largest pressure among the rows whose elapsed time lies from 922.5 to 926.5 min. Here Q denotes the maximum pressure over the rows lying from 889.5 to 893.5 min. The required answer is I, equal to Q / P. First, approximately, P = 4.57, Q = 5.11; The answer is 1.12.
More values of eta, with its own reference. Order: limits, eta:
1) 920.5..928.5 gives 98.3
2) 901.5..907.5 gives 99.0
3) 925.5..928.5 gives 99.1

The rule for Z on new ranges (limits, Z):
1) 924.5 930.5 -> 0.61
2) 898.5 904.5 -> 0.62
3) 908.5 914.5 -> 0.69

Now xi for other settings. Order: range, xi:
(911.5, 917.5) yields -3.4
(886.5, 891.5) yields -2.5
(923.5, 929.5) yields -6.0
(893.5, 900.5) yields -6.0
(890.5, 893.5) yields -15.0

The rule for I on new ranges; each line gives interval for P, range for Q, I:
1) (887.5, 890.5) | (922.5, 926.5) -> 0.82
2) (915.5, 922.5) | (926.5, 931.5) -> 0.77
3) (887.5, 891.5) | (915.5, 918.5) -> 0.99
